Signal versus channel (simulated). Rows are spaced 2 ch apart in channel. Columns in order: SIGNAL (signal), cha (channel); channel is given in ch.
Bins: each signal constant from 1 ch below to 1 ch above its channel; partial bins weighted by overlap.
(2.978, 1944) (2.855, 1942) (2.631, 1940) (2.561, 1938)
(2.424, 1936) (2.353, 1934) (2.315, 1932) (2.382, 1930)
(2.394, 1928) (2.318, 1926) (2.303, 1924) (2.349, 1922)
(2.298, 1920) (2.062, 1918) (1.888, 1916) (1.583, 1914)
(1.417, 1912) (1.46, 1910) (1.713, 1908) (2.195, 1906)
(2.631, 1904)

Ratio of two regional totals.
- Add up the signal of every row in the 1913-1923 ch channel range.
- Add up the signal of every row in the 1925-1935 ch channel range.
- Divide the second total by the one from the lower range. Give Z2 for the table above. 1.16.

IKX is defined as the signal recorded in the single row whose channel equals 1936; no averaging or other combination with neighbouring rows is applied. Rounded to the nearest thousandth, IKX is 2.424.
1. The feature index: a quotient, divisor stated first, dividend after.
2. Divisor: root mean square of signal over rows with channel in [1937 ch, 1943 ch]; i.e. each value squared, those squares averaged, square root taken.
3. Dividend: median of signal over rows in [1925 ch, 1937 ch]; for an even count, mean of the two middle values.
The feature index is 0.88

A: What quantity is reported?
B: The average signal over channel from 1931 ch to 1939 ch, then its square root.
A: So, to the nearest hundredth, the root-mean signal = 1.55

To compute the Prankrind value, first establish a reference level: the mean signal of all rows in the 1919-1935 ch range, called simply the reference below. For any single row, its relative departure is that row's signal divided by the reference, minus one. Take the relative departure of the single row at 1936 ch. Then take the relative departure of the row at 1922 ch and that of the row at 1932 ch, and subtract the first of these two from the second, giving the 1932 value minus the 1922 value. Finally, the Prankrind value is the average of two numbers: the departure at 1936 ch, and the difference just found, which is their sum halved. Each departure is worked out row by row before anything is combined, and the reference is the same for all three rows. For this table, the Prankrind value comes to 0.01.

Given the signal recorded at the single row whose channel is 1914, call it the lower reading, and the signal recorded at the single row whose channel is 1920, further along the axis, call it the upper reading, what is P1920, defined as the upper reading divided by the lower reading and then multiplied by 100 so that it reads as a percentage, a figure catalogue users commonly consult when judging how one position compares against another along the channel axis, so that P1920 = 145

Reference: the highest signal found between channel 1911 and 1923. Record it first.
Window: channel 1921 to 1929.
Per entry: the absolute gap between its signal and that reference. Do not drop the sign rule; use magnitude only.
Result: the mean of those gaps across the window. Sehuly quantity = 0.0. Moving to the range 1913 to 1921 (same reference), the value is 0.4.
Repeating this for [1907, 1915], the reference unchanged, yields 0.8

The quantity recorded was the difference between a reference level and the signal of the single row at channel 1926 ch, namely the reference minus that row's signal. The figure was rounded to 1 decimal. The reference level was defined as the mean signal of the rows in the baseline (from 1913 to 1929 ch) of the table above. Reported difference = -0.2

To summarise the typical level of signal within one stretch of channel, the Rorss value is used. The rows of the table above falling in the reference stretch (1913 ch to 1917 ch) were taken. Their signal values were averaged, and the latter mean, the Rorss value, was 1.74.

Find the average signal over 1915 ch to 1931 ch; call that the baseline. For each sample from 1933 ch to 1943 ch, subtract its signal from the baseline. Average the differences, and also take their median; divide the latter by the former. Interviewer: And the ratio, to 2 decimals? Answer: 0.99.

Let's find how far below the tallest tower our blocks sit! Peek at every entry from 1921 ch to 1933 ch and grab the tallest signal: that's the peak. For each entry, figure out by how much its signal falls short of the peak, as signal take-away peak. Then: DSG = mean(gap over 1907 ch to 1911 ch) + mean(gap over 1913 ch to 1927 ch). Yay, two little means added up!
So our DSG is -1.1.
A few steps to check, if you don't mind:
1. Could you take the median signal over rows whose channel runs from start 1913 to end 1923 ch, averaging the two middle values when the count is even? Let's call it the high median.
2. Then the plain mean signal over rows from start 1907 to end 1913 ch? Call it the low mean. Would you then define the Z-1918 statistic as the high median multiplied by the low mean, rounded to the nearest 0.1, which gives 3.2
